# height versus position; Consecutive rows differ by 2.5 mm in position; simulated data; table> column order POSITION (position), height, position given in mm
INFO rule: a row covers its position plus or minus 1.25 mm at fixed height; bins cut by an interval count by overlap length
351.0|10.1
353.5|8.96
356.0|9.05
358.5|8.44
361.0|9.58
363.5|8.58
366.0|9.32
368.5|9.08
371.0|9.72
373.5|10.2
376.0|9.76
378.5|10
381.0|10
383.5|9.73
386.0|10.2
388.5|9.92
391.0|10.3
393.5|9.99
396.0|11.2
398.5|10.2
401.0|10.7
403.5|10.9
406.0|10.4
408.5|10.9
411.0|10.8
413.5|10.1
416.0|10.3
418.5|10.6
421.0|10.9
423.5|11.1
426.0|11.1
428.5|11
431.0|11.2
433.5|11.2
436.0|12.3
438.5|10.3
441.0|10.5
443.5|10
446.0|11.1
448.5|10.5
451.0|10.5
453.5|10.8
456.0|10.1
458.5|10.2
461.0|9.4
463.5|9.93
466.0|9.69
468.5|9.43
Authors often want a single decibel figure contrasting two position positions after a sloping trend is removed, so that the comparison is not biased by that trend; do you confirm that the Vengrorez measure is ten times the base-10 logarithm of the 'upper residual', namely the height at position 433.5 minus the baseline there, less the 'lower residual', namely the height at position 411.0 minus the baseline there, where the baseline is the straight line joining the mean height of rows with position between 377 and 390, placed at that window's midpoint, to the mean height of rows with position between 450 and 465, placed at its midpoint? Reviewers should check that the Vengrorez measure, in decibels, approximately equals -4.6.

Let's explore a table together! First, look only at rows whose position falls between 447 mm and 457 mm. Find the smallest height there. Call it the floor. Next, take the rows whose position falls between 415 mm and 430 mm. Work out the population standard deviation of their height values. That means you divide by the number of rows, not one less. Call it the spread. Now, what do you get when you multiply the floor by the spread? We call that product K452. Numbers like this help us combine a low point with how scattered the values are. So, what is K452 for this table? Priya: 3.0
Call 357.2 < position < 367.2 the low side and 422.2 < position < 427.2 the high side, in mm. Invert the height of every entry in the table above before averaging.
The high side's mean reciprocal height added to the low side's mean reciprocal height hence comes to 0.2018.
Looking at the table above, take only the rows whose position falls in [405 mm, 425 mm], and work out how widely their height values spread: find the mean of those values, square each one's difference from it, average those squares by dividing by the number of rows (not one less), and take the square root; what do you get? 0.32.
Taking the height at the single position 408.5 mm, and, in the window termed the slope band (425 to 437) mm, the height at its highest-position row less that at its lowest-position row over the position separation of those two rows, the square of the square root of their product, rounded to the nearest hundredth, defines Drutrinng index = 1.31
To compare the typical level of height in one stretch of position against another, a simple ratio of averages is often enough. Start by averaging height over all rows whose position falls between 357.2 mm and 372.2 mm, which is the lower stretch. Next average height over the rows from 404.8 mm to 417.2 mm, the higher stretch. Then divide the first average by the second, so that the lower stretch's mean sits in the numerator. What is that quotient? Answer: 0.87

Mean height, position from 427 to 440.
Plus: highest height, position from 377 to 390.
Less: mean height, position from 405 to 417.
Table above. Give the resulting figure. 10.9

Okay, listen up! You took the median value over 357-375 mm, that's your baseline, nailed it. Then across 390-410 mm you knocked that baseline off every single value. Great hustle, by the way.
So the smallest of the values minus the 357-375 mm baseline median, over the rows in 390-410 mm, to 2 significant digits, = 0.67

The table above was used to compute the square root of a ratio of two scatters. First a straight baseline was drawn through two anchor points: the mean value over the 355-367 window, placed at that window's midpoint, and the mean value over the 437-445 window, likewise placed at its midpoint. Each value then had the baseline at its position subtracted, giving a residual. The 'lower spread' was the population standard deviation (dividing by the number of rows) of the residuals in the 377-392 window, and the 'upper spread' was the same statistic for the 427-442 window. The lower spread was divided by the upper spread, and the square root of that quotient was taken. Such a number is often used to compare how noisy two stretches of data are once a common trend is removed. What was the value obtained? 0.50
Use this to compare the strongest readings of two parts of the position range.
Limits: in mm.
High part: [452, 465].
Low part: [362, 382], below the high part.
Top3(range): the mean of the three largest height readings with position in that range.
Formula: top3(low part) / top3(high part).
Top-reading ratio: 0.971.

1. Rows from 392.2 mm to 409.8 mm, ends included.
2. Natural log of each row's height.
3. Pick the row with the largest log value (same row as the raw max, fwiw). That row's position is 396.0 mm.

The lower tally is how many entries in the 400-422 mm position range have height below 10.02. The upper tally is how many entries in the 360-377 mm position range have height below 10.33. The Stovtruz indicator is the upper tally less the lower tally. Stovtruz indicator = 7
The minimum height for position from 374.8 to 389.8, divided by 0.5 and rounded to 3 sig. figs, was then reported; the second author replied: 19.5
